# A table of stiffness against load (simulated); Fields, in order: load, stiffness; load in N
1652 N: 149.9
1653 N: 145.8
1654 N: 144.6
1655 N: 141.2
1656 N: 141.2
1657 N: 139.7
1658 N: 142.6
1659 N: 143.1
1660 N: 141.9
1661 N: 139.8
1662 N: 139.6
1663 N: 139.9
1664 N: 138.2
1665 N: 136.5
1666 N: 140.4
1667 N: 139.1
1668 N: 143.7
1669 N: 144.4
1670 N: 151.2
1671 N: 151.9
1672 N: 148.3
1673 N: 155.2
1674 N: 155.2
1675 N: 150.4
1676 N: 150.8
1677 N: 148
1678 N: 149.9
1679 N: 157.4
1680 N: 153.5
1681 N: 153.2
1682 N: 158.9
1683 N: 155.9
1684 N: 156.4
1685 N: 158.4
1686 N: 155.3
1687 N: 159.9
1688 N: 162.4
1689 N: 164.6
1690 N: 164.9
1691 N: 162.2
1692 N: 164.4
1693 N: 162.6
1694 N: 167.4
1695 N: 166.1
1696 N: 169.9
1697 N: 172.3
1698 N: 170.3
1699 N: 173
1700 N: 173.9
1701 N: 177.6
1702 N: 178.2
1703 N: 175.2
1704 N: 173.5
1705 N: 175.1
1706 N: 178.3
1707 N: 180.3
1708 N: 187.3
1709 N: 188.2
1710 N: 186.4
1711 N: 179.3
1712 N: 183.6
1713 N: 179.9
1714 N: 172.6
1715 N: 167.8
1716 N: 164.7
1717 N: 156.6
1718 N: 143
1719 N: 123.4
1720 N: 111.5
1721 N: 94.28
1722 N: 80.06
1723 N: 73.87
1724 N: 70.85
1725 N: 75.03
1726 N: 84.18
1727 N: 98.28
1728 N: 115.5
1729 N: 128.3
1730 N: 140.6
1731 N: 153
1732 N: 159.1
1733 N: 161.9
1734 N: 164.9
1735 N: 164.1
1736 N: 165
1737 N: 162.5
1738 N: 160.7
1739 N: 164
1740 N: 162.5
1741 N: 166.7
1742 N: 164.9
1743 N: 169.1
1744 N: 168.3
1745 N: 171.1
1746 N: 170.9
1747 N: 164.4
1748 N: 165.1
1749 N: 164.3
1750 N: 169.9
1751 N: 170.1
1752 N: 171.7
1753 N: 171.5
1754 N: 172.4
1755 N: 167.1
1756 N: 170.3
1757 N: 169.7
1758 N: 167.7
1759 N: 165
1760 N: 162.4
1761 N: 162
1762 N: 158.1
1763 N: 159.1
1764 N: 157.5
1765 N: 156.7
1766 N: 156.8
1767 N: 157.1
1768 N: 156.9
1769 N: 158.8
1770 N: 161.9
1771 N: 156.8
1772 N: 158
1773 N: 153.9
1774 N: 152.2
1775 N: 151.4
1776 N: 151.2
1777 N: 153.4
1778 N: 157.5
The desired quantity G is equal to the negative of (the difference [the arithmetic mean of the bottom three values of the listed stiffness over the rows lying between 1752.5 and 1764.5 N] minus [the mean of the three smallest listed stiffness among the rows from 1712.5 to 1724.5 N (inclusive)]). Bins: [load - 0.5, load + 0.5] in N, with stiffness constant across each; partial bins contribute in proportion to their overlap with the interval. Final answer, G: -83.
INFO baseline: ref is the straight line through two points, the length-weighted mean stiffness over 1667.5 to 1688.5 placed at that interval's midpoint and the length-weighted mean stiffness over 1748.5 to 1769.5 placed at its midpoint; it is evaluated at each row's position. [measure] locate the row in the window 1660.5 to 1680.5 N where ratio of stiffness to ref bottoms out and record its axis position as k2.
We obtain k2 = 1665 N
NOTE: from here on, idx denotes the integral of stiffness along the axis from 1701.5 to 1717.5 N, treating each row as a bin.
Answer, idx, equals 2827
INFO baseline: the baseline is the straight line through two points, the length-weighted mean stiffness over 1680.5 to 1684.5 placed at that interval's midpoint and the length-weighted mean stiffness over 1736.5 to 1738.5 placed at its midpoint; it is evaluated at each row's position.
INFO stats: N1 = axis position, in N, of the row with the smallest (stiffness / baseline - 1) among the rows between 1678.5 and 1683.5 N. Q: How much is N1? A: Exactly 1681 N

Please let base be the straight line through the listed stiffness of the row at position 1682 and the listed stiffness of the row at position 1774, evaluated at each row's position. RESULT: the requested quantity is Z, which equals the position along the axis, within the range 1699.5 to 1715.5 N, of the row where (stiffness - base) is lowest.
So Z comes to 1715 N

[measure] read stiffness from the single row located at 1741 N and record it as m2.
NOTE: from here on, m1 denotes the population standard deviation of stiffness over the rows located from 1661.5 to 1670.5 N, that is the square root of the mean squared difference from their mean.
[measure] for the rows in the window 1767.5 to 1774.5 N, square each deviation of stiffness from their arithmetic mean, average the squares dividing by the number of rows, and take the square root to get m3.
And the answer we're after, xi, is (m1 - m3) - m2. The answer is -165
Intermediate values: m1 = 4.2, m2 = 166.7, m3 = 2.9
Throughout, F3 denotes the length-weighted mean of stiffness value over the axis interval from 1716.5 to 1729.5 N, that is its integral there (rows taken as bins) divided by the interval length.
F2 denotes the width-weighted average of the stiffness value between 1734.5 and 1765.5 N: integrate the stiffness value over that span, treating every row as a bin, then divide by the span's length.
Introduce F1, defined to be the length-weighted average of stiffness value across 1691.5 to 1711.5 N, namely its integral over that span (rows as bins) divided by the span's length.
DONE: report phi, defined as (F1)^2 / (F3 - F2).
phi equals -498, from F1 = 175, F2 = 166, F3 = 104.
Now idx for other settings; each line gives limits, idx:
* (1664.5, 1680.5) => 2376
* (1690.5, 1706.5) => 2740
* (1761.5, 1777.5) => 2500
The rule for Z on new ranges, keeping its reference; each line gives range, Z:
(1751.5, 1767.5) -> 1765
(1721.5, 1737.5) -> 1724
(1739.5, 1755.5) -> 1740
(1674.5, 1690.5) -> 1677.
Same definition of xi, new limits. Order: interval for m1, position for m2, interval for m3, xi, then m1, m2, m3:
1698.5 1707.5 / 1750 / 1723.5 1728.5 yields -184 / 2.4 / 169.9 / 16.3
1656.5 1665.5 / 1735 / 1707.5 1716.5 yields -170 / 2.0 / 164.1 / 8.2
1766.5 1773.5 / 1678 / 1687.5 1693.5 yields -149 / 2.2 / 149.9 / 1.1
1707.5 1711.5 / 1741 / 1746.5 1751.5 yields -166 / 3.5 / 166.7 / 2.7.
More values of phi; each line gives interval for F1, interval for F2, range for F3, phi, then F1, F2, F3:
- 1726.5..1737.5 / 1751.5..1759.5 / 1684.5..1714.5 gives 8030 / 147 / 169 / 172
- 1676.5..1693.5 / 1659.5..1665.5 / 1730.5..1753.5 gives 956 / 158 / 139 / 165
